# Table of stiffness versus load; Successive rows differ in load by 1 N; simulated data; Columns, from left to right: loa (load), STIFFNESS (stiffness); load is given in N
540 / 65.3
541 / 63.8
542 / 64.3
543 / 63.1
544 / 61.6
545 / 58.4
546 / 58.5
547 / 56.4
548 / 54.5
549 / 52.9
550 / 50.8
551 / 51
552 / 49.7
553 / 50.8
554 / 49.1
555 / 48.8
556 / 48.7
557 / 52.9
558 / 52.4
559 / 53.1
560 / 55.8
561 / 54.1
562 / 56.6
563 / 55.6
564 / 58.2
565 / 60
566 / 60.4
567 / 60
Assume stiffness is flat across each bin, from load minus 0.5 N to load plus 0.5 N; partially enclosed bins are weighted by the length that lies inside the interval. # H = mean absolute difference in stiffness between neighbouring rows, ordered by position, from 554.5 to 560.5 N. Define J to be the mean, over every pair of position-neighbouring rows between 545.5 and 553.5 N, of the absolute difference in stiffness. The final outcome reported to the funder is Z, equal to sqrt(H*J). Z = 1.6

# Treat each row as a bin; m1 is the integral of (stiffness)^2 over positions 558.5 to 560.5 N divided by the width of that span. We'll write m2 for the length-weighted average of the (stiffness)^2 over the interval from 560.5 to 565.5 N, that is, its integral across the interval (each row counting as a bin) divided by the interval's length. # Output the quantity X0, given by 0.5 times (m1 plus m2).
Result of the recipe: 3104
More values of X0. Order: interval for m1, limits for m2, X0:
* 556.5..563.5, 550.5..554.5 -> 2736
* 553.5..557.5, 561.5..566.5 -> 2938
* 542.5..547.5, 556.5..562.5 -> 3246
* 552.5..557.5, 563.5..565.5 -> 3001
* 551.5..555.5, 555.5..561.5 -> 2628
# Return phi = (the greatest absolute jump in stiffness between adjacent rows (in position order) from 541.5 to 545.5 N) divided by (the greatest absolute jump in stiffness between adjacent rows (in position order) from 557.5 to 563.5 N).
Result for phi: 1.19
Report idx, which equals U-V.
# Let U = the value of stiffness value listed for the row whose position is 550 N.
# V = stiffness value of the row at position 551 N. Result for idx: -0.2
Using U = 50.8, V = 51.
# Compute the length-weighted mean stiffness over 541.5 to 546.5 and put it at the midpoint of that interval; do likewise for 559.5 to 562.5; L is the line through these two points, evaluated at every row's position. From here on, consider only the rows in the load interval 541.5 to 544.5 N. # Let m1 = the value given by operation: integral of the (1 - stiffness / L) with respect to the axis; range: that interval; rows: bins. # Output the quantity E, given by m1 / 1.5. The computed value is -0.05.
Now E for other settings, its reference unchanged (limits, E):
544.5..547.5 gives 0.09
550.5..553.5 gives 0.27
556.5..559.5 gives 0.13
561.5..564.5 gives -0.07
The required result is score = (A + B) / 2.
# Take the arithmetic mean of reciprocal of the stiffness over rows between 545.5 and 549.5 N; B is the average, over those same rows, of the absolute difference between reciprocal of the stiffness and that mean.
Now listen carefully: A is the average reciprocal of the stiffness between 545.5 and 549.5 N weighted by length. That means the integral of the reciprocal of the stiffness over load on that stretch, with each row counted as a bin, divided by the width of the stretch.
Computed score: 0.0093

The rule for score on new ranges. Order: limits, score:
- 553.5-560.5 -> 0.0102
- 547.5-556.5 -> 0.0102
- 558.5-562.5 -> 0.0093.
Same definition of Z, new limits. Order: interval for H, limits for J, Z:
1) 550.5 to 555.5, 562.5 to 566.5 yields 1.3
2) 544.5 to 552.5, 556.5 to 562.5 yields 1.5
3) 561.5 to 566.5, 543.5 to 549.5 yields 1.6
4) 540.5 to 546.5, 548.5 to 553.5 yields 1.2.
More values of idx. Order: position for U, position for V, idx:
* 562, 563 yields 1.0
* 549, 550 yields 2.1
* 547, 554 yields 7.3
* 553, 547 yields -5.6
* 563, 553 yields 4.8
